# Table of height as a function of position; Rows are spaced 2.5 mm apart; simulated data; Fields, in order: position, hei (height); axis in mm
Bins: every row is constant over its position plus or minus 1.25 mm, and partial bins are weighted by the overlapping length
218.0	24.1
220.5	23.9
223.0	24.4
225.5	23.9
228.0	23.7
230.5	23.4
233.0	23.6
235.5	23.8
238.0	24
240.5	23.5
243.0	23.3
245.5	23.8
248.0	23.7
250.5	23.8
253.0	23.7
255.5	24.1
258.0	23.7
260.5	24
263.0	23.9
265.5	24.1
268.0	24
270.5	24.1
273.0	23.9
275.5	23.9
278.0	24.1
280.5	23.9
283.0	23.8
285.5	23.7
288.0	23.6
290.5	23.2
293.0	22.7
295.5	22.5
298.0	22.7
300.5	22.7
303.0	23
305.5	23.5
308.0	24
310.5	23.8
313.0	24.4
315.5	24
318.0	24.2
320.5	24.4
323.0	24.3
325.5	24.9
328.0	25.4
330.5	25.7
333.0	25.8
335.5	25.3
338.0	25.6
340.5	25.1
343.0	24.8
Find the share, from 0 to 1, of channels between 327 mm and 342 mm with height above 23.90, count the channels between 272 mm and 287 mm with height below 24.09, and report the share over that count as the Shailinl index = 0.20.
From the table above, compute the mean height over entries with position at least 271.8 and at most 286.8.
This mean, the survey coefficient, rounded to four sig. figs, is 23.88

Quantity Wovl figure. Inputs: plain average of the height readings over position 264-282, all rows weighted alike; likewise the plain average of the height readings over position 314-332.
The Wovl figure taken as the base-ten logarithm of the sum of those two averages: 1.688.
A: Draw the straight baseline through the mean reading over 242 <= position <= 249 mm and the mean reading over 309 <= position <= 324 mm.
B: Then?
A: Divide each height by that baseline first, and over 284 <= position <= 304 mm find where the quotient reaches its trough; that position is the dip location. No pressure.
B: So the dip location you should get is 295.5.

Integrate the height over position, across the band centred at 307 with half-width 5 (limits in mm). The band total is 236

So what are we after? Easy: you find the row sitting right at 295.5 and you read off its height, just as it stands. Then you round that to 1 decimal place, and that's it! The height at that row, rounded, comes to 22.5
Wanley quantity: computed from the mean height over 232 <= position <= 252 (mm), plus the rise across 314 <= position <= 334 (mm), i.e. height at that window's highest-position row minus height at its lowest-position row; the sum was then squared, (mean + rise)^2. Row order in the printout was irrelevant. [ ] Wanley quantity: 650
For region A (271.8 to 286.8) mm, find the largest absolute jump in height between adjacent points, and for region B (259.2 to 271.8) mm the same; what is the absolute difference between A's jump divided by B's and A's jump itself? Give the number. 0.80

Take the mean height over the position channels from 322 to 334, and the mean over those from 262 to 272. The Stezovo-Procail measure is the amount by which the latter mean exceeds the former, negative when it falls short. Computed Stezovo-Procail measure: -1.2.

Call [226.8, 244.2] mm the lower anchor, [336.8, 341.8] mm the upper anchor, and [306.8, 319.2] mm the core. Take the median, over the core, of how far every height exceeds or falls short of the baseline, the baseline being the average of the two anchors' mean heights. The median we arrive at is -0.48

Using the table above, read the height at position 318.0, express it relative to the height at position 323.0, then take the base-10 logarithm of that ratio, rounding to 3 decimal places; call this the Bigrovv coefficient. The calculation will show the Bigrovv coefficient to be -0.002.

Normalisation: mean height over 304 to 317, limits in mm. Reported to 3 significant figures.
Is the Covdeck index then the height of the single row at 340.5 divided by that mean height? 1.05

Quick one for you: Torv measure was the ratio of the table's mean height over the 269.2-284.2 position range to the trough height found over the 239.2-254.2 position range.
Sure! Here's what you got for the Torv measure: 1.03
